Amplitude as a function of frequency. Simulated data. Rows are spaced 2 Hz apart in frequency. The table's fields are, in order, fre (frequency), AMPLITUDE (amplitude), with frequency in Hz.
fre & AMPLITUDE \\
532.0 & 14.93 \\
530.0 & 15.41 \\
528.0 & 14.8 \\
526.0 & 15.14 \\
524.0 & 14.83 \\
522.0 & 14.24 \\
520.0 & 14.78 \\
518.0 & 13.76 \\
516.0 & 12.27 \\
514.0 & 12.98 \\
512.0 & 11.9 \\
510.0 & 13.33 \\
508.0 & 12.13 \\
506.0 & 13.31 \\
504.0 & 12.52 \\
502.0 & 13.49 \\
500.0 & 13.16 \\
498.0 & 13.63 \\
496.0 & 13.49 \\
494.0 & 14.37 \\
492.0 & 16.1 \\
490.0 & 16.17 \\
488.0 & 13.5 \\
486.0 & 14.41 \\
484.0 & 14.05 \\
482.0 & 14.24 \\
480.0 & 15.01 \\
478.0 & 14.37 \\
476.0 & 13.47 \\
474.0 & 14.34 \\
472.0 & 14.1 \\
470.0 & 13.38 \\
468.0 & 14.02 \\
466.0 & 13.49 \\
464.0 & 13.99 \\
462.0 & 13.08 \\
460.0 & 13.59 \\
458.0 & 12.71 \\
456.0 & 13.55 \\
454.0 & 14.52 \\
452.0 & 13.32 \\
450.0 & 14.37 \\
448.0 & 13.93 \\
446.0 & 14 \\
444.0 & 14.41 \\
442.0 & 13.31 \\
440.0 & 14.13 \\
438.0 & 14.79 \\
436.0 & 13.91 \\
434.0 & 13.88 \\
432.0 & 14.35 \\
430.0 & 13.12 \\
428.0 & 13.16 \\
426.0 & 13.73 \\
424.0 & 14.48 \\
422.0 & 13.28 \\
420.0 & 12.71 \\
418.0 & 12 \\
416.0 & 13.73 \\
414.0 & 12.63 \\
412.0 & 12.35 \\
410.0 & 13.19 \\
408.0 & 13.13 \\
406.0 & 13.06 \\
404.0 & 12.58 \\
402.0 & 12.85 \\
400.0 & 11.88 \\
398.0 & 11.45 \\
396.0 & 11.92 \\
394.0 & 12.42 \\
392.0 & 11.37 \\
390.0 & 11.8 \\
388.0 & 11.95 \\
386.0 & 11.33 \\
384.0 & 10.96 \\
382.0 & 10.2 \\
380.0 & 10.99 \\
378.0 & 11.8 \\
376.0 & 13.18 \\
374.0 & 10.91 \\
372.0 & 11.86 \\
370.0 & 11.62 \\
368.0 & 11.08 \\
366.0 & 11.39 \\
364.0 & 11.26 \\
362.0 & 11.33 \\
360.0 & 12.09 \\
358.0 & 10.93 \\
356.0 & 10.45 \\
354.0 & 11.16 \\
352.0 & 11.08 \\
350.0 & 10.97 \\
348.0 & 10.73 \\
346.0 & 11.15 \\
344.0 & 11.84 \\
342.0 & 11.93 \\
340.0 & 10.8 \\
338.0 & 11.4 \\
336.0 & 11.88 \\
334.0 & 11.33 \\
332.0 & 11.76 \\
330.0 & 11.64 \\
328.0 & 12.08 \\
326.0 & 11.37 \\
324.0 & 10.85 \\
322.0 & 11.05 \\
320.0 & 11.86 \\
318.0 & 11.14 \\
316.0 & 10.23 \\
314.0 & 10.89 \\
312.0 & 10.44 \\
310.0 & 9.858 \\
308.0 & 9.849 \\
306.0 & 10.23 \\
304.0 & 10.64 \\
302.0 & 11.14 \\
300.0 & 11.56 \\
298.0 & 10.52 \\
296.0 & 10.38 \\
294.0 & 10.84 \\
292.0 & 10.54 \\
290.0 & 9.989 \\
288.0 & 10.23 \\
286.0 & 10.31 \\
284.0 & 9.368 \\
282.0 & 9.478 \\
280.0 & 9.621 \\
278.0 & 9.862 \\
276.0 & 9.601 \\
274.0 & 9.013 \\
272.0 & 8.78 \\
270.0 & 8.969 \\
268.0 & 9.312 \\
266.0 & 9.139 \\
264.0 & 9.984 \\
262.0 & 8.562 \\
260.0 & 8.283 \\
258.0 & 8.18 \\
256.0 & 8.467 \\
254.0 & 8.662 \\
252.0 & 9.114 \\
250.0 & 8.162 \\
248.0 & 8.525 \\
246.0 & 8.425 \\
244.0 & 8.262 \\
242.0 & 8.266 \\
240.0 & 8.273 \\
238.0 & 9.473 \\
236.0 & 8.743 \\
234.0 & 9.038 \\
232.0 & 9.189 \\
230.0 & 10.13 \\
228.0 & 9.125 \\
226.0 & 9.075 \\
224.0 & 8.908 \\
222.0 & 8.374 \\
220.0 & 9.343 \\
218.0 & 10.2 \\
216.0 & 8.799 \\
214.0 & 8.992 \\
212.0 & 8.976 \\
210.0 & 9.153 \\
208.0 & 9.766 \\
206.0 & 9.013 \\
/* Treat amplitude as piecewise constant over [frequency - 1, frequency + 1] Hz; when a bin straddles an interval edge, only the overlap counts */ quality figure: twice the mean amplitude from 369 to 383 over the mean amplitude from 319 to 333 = 2.0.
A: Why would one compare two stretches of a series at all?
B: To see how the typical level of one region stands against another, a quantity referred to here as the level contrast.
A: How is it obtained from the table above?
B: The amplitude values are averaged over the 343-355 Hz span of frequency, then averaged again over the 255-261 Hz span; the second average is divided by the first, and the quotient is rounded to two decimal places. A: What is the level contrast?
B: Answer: 0.74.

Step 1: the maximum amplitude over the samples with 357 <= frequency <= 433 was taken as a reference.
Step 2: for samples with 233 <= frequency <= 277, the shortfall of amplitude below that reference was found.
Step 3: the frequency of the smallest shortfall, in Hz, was 264.0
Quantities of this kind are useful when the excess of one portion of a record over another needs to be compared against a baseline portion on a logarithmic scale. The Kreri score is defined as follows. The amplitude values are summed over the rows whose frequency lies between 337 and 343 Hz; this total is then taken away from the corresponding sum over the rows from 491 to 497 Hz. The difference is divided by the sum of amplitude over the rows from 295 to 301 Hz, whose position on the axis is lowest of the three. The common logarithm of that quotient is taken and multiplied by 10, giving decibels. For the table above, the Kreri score -5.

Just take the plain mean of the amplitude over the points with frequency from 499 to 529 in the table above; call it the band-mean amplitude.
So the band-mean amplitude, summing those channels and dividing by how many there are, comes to 14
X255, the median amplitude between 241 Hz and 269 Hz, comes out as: 8.5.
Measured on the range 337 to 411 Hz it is 11.4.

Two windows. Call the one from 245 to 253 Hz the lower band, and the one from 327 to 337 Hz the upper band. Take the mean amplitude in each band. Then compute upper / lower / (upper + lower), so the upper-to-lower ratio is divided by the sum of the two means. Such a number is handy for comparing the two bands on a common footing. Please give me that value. 0.068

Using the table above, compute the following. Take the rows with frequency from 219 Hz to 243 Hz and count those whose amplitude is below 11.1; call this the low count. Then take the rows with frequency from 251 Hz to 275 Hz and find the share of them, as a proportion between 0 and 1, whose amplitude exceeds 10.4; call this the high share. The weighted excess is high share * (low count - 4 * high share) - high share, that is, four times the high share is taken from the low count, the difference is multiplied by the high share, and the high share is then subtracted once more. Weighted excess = 0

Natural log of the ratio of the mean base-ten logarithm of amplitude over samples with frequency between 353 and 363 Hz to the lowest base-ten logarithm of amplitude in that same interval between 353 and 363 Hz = 0.028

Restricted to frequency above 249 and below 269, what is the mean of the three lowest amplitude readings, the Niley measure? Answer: 8.2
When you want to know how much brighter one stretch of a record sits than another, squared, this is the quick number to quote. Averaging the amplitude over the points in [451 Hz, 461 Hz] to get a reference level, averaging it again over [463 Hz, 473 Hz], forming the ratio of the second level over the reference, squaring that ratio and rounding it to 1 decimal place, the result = 1.0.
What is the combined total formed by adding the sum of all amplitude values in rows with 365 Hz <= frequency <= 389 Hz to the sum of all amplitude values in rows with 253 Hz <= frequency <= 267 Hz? 199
